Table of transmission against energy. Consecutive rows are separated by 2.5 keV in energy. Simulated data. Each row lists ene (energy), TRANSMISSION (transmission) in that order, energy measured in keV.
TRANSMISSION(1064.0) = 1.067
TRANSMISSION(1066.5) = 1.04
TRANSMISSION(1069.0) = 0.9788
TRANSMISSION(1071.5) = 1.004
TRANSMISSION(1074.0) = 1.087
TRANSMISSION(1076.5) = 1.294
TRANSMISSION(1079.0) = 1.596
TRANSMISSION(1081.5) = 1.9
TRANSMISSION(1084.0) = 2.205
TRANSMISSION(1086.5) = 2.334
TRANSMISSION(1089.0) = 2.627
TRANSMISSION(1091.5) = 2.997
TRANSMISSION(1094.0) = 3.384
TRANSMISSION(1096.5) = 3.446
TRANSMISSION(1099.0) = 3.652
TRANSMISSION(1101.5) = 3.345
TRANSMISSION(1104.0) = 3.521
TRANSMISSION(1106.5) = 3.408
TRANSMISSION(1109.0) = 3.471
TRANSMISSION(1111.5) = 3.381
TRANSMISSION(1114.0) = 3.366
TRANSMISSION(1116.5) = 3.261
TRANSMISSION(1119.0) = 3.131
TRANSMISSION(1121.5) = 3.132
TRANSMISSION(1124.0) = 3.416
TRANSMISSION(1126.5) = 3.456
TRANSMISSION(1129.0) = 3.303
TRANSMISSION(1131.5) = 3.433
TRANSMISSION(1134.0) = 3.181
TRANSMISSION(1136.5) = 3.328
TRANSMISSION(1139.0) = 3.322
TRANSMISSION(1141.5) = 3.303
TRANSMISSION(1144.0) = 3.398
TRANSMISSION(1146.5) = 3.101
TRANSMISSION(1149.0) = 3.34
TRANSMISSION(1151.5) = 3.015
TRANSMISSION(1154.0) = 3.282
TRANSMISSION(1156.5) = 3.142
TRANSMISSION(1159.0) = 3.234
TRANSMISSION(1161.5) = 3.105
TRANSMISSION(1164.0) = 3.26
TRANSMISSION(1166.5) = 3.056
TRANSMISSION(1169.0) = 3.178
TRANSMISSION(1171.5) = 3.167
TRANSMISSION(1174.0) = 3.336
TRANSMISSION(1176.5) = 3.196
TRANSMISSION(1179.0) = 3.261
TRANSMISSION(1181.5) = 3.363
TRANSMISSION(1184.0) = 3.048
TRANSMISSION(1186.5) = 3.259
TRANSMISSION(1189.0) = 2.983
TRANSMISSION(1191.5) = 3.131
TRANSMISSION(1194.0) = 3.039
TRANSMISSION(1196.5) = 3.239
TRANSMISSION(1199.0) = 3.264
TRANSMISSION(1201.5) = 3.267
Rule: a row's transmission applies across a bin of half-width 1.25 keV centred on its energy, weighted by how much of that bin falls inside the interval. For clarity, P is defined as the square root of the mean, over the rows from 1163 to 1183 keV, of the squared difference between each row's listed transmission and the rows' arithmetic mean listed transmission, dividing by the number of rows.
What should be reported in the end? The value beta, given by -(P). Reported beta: -0.09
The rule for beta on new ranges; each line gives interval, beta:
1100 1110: -0.07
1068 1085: -0.44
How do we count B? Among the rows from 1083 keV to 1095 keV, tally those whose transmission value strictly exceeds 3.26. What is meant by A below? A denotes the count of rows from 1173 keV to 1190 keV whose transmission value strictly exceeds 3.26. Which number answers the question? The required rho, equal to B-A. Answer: -2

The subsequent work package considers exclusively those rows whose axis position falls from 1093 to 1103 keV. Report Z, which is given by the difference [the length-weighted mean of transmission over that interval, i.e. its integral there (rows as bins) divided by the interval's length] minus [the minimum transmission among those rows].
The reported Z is 0.12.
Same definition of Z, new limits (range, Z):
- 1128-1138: 0.13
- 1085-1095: 0.47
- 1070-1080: 0.23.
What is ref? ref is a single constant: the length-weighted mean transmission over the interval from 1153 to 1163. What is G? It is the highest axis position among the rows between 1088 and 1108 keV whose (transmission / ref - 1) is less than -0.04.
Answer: 1091.5 keV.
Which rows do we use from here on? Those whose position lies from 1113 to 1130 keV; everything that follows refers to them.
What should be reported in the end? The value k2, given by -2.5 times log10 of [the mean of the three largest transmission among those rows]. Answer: -1.33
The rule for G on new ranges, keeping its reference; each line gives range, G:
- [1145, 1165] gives 1151.5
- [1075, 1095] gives 1091.5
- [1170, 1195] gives 1194.0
